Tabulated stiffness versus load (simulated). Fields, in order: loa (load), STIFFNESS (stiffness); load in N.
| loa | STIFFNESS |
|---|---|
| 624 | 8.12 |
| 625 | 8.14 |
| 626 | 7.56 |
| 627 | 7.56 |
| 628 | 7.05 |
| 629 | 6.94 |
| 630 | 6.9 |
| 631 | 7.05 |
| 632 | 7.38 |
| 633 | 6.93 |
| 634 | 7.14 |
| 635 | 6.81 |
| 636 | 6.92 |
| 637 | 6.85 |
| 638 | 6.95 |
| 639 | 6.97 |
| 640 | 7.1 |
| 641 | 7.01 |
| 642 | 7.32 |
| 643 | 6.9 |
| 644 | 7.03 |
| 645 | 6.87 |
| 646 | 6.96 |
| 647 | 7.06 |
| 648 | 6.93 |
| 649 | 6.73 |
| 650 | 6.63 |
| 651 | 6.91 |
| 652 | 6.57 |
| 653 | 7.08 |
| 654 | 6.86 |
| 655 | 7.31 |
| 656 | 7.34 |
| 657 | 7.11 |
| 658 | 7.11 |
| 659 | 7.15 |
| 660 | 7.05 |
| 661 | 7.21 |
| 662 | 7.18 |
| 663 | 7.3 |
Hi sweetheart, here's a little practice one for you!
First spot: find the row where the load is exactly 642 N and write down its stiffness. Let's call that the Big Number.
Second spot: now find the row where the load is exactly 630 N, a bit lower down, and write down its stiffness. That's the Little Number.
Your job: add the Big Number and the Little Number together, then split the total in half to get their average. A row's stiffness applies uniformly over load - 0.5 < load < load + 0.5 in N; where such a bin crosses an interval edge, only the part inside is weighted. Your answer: 7.1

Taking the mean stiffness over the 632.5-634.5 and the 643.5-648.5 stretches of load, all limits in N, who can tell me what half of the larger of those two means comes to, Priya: 3.52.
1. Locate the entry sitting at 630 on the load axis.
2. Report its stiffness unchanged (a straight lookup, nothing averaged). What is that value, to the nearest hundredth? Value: 6.90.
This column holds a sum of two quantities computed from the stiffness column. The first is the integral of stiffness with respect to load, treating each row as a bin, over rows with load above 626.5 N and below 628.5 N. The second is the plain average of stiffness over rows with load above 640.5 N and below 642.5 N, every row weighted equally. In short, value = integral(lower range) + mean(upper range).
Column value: 21.8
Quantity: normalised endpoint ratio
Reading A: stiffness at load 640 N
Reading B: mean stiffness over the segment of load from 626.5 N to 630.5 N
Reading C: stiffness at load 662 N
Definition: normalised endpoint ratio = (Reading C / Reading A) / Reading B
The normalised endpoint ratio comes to 0.142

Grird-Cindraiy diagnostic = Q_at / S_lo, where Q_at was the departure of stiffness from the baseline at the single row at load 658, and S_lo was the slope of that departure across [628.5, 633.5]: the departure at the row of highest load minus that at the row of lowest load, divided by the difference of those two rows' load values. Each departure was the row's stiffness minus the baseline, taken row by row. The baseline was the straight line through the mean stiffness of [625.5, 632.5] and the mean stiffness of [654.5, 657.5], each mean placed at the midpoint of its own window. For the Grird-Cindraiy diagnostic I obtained 34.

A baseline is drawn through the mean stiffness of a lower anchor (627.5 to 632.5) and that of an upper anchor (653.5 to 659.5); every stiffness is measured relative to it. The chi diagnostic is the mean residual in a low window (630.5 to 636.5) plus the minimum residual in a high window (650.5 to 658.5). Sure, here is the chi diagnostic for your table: -0.60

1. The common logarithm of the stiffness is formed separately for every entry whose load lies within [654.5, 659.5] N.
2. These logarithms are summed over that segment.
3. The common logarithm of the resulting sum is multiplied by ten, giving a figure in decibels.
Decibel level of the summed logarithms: 6.32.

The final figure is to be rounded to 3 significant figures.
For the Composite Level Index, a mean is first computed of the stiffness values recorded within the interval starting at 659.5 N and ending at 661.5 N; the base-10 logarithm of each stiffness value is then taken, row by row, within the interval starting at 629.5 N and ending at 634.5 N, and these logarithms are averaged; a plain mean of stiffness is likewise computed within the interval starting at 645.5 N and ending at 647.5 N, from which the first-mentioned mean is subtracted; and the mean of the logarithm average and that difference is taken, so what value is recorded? 0.365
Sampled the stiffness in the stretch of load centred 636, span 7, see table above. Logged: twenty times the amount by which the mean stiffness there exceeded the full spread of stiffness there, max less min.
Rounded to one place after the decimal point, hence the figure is 132.2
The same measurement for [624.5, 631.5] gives 121.5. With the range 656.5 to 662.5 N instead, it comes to 139.5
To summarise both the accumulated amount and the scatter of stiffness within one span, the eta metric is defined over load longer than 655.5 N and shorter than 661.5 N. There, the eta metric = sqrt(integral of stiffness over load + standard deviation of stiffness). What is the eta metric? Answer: 6.56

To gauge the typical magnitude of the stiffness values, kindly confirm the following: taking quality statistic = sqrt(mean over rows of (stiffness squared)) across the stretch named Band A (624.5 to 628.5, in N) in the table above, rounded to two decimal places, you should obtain 7.59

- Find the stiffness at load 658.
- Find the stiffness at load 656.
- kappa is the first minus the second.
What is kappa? -0.23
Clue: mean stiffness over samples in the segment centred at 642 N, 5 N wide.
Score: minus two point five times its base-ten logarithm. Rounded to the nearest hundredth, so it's -2.12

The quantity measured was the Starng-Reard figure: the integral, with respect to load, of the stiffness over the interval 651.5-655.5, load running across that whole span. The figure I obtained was 27.82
